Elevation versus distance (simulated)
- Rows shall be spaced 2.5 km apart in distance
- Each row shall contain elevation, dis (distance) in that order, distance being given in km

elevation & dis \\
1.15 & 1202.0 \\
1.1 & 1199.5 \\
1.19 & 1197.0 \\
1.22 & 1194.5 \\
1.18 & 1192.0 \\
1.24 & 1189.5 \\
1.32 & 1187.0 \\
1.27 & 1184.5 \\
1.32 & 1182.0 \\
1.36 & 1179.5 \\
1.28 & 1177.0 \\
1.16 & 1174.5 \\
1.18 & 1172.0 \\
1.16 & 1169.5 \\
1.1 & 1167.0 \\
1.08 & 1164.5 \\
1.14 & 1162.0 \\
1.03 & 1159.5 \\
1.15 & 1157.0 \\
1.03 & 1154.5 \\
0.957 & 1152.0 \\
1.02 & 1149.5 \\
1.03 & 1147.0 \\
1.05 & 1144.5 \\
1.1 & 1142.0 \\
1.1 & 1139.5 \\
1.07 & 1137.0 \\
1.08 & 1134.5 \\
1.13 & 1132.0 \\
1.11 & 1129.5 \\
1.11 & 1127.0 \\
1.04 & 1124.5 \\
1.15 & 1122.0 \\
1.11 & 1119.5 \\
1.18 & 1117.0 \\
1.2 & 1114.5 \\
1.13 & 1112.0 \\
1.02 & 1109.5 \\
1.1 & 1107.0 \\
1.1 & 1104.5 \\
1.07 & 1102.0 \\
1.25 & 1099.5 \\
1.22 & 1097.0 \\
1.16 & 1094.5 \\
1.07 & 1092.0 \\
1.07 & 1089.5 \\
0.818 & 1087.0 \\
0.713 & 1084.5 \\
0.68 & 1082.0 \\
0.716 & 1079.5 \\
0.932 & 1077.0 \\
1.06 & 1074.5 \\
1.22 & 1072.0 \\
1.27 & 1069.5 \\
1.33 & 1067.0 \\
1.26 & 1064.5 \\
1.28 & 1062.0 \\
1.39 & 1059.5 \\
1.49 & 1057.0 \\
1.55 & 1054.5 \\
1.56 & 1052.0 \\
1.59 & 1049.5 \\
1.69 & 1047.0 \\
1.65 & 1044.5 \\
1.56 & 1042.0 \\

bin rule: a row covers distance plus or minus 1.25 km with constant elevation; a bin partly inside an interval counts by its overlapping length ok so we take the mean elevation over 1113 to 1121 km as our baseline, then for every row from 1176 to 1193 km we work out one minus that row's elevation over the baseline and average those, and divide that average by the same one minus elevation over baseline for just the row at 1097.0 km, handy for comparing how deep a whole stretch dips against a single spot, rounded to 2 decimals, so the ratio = 2.08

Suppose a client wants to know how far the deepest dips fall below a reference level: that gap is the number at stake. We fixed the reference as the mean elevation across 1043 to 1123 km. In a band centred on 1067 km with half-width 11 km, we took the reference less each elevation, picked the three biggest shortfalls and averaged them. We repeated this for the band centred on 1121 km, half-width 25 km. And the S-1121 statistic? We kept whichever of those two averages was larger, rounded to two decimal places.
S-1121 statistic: 0.15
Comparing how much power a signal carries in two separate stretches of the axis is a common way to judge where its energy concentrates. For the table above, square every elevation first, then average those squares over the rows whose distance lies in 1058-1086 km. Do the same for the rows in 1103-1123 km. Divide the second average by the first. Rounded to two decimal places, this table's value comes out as 1.03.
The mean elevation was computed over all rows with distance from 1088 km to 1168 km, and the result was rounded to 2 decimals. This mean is 1.10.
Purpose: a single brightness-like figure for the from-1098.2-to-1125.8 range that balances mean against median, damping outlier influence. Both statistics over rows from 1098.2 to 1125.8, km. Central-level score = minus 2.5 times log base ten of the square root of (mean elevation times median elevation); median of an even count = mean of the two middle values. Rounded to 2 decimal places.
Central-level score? -0.12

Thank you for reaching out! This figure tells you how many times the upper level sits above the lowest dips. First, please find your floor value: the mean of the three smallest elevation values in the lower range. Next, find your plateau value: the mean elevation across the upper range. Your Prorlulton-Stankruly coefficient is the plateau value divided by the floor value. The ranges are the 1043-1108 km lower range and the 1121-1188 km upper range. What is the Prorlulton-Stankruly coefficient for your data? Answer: 1.6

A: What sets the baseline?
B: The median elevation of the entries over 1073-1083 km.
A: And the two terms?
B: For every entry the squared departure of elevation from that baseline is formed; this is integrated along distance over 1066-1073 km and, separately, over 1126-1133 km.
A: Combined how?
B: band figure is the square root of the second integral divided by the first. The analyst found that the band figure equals 0.65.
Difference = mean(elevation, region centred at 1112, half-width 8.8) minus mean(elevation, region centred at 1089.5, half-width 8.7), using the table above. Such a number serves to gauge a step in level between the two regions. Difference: 0.16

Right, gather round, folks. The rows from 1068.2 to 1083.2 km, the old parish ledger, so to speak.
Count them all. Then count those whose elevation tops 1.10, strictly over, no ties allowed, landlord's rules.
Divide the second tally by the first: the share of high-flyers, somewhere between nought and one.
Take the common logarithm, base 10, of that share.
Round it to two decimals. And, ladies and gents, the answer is -0.48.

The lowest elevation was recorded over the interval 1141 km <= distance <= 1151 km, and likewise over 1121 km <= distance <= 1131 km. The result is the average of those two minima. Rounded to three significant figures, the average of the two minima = 1.03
